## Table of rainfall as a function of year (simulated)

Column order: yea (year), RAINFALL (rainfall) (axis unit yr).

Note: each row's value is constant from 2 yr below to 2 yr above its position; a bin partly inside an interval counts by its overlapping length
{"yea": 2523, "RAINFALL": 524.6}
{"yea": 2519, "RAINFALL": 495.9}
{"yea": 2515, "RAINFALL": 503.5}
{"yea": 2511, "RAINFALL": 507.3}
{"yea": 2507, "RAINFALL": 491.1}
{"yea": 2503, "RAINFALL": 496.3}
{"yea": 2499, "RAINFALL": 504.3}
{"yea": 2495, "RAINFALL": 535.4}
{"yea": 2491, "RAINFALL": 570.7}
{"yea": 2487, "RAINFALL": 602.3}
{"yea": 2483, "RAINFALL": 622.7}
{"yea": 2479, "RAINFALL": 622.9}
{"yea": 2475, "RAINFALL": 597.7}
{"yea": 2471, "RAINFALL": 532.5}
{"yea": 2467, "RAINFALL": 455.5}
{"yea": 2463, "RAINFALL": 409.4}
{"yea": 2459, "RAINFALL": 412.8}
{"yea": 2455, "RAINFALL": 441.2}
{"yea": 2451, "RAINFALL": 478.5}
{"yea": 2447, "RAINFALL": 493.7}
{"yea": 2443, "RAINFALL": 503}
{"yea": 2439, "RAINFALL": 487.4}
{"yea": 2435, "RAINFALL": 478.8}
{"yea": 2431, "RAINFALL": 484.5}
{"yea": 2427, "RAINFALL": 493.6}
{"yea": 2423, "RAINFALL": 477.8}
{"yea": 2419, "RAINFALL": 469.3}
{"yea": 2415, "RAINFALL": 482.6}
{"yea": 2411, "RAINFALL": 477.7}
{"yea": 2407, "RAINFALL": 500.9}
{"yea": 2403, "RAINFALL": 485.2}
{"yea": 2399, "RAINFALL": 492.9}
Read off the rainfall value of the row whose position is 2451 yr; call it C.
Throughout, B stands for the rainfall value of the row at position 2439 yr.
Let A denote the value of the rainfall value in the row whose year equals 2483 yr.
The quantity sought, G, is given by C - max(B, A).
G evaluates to -144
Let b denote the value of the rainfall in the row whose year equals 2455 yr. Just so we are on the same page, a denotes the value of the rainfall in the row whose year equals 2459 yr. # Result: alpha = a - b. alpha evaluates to -28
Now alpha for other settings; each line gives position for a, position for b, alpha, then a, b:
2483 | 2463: 213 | 622.7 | 409.4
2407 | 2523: -24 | 500.9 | 524.6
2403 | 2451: 7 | 485.2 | 478.5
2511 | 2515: 4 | 507.3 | 503.5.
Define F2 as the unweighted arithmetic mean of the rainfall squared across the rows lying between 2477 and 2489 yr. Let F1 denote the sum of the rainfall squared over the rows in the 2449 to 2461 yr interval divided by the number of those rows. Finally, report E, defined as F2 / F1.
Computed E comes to 1.92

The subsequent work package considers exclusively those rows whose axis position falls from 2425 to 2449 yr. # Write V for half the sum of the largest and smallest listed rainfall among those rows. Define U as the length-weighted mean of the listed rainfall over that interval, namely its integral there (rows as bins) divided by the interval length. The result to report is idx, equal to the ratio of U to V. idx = 1.00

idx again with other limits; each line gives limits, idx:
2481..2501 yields 1.01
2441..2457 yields 1.01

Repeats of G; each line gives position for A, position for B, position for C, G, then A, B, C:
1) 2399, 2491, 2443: -68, 492.9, 570.7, 503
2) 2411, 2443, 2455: -62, 477.7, 503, 441.2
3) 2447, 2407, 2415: -18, 493.7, 500.9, 482.6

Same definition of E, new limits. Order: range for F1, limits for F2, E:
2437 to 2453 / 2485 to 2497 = 1.35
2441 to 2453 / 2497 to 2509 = 1.02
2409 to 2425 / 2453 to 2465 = 0.78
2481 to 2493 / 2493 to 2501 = 0.75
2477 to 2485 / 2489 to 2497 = 0.79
